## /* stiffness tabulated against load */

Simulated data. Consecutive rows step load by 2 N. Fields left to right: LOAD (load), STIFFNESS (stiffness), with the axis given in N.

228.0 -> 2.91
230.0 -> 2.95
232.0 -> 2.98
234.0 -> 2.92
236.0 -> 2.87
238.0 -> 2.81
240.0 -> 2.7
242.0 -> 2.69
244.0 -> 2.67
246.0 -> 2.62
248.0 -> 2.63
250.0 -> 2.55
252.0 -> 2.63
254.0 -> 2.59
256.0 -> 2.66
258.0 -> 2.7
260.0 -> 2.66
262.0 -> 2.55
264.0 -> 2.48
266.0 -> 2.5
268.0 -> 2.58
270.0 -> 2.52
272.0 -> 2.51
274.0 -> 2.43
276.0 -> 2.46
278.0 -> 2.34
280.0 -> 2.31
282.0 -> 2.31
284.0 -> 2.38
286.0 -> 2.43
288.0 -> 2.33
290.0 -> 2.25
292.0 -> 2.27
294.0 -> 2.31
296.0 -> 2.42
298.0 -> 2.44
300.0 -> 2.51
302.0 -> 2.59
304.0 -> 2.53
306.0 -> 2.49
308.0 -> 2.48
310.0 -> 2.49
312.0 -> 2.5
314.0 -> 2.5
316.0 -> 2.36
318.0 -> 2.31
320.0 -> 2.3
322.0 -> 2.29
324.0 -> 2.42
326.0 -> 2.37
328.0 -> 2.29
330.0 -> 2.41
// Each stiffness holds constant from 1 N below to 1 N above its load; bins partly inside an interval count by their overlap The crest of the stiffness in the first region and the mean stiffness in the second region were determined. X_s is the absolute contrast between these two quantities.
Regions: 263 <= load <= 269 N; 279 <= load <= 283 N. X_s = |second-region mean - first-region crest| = 0.27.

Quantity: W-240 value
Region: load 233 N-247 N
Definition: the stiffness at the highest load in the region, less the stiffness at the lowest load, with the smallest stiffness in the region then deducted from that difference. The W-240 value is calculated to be -2.92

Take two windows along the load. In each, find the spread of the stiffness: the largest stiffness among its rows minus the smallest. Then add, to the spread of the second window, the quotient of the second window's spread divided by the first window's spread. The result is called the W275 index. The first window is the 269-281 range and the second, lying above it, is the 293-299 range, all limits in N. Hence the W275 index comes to 0.7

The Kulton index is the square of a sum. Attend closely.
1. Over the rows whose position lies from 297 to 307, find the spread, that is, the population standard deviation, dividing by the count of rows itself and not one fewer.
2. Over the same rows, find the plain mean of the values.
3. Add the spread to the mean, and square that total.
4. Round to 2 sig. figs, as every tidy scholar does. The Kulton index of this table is 6.6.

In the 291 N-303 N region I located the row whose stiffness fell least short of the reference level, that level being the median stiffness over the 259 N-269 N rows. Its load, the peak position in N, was 302.0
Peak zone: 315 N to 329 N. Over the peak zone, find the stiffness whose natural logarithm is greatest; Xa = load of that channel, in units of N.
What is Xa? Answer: 324.0 N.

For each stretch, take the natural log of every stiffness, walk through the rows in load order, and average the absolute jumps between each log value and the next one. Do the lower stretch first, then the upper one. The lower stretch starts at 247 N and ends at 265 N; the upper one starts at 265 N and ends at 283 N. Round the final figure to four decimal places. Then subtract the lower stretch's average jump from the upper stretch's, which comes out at -0.0046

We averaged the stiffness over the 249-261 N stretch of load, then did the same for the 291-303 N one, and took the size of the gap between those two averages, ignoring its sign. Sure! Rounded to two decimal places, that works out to 0.21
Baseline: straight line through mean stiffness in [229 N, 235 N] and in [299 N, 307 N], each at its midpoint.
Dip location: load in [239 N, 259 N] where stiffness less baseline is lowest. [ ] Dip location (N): 250.0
